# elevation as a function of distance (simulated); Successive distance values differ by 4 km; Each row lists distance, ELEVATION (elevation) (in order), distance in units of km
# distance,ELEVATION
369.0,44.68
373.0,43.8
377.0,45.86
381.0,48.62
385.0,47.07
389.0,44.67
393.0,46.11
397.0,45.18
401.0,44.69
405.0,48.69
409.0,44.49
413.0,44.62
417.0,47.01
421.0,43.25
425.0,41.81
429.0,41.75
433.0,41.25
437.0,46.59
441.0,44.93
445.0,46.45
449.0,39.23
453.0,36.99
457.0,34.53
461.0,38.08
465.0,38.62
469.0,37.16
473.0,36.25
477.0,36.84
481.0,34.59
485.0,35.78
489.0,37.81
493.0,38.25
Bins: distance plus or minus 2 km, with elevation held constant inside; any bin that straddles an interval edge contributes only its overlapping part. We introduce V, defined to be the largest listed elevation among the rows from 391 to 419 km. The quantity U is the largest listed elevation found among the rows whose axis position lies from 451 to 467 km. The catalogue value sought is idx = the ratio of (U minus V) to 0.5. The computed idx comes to -20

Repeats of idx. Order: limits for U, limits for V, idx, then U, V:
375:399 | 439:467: 4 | 48.62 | 46.45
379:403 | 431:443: 4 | 48.62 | 46.59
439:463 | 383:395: -1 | 46.45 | 47.07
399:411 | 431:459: 4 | 48.69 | 46.59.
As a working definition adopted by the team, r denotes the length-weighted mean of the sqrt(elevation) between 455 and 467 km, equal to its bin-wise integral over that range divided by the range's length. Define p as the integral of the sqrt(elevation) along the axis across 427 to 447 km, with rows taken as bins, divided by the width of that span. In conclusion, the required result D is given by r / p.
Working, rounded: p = 6.65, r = 6.09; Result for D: 0.92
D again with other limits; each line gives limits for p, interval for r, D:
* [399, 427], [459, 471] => 0.92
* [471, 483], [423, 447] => 1.10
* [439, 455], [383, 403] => 1.04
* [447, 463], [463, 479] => 1.00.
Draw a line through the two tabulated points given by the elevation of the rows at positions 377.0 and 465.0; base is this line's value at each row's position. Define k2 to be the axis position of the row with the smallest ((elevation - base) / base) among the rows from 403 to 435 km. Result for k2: 425.0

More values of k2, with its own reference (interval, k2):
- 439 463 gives 457.0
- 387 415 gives 389.0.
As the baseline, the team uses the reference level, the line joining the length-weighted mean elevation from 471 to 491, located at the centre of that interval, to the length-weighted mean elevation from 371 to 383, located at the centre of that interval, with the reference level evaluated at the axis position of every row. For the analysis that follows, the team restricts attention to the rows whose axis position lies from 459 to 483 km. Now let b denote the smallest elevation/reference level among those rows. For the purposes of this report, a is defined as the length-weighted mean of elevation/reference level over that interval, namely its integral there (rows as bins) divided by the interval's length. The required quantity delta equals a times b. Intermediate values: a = 0.99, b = 0.95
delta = 0.95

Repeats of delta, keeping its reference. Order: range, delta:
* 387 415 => 1.03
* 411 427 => 1.06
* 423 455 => 1.00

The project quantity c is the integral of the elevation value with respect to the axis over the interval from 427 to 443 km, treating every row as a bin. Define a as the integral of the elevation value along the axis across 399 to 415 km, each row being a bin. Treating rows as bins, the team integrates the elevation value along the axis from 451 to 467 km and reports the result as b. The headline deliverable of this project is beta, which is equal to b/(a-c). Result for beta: 19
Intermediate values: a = 730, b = 593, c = 698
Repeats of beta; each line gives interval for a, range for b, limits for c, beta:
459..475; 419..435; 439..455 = -10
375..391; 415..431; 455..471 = 5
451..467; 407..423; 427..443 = -7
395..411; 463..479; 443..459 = 6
